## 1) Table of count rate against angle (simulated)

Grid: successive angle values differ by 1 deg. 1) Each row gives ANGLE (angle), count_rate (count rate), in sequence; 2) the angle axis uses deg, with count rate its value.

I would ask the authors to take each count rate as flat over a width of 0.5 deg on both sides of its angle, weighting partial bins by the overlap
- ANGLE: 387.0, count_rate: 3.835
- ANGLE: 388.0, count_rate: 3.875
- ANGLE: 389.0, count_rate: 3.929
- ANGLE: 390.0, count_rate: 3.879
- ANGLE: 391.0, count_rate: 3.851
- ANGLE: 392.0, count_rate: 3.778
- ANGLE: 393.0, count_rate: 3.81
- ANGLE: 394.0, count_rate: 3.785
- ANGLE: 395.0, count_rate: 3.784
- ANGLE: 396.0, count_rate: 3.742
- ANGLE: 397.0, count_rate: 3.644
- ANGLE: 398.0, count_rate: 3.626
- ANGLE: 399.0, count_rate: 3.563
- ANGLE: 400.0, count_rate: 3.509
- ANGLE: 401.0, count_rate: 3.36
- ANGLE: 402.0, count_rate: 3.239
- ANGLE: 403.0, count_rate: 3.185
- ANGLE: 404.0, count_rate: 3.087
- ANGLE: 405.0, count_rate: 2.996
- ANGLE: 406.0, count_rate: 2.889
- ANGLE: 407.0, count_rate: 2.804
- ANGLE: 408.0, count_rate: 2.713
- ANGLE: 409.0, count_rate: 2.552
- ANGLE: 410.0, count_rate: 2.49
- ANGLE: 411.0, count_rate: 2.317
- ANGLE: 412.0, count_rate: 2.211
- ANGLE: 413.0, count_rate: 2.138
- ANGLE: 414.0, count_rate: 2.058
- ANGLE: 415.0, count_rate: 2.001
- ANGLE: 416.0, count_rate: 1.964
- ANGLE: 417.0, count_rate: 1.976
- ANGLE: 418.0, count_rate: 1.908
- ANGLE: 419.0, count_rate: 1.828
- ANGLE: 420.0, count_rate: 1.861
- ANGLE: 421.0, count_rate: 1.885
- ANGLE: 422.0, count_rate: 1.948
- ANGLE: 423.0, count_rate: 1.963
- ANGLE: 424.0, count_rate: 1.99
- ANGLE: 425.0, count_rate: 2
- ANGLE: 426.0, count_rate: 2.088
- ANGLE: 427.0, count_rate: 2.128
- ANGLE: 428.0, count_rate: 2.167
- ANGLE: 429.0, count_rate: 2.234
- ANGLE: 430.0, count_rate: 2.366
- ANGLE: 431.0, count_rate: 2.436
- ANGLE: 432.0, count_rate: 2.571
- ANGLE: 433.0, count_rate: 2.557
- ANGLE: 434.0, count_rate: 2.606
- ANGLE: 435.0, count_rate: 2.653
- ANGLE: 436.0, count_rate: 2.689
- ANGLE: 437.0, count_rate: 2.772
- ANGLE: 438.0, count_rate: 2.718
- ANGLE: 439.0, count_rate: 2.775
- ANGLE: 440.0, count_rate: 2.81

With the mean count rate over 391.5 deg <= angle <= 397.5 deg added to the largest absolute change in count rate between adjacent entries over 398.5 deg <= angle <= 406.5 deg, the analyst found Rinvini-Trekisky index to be 3.91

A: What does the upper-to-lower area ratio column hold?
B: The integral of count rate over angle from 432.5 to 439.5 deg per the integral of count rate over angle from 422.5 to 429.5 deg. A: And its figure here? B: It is 1.3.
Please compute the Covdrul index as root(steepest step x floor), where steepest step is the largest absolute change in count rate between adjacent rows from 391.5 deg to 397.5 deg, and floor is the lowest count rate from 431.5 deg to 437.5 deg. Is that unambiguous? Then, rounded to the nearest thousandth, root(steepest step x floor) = 0.501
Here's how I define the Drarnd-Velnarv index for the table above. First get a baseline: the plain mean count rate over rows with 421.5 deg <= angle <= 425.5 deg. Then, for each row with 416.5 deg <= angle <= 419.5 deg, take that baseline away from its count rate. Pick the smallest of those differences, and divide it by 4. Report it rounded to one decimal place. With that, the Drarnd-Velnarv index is 0.0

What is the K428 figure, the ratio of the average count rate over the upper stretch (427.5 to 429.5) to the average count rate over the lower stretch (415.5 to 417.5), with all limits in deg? 1.12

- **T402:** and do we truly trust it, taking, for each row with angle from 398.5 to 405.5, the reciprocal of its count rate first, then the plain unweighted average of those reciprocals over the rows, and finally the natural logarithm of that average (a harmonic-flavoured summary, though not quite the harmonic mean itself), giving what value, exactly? -1.2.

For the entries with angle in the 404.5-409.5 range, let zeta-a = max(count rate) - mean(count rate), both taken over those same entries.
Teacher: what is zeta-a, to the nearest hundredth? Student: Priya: 0.21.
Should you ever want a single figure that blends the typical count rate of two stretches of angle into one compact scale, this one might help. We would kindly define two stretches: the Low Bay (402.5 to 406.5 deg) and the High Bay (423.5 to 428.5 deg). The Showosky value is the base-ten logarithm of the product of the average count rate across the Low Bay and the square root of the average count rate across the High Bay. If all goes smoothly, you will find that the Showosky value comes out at 0.64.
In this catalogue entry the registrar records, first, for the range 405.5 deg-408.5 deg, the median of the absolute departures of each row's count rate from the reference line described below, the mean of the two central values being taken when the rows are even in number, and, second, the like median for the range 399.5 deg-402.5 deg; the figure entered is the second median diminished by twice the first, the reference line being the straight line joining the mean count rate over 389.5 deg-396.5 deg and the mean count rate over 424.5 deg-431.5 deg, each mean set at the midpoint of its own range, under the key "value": -0.64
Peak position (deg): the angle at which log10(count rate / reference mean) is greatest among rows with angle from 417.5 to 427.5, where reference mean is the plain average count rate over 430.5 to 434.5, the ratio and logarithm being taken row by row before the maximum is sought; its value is 427.0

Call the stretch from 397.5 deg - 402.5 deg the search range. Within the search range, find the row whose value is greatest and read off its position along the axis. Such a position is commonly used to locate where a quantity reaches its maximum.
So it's 398.0 deg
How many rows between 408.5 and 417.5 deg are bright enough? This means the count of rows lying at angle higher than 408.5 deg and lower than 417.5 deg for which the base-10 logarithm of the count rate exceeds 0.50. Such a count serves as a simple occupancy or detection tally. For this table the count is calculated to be 0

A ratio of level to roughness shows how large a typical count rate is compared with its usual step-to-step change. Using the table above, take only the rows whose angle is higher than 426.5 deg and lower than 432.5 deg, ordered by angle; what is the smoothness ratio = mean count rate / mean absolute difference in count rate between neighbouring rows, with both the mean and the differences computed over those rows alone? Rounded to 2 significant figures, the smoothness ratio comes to 26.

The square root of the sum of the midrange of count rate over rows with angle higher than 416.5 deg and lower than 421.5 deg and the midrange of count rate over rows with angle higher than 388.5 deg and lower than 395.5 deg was 2.40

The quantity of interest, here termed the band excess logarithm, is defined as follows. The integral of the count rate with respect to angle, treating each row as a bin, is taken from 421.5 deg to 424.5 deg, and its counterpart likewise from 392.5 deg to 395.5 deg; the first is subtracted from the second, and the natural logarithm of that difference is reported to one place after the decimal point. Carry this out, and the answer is 1.7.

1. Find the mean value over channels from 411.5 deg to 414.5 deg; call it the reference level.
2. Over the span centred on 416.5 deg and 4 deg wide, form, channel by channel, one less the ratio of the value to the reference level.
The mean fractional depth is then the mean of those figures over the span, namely 0.1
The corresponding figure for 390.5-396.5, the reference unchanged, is -0.8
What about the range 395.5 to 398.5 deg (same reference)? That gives -0.7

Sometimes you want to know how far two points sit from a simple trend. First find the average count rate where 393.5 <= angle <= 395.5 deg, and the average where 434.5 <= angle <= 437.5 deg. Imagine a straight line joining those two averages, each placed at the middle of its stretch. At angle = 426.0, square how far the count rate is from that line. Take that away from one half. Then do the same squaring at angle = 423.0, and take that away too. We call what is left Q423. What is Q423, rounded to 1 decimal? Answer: -1.4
